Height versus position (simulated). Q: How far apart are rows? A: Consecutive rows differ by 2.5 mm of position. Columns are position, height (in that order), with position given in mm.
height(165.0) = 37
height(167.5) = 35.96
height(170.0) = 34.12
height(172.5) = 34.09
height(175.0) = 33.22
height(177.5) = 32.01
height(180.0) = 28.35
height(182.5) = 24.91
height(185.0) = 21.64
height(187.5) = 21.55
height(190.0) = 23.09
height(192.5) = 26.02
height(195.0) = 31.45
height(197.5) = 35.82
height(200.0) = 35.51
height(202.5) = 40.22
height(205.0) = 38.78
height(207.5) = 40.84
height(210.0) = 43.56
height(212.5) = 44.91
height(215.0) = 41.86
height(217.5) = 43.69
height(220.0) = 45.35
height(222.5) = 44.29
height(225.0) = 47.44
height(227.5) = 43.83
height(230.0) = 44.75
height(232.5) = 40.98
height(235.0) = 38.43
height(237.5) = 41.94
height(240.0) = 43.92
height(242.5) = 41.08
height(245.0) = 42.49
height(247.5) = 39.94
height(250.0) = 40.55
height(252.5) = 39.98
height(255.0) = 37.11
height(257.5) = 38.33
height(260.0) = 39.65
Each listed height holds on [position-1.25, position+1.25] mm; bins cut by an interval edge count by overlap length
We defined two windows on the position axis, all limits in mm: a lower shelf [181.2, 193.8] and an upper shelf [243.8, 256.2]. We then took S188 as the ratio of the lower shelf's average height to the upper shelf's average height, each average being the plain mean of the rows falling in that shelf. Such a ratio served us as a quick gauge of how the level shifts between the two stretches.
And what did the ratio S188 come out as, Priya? 0.59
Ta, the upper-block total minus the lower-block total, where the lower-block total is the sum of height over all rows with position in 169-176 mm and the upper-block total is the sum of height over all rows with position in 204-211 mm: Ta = 22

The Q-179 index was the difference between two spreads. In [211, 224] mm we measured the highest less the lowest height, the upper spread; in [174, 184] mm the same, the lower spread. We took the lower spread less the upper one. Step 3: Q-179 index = 5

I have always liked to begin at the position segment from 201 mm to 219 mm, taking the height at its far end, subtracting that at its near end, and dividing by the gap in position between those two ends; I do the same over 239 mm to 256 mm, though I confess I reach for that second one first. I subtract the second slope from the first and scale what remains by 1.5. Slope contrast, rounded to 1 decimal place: 1.0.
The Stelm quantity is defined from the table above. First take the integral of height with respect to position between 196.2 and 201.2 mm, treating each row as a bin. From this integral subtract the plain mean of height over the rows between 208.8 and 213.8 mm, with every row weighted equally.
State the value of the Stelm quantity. 134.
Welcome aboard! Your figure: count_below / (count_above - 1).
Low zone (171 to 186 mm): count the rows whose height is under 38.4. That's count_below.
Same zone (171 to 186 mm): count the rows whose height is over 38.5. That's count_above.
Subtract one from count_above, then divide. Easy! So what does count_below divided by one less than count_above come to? -6.00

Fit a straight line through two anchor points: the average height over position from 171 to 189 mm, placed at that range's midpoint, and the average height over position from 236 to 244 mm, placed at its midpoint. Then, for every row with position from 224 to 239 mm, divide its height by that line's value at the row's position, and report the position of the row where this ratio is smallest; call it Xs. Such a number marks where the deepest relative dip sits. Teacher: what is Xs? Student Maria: 235.0 mm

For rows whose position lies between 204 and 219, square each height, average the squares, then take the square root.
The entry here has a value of 42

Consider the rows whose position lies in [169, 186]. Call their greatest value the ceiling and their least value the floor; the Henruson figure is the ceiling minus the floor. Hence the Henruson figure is 12.5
